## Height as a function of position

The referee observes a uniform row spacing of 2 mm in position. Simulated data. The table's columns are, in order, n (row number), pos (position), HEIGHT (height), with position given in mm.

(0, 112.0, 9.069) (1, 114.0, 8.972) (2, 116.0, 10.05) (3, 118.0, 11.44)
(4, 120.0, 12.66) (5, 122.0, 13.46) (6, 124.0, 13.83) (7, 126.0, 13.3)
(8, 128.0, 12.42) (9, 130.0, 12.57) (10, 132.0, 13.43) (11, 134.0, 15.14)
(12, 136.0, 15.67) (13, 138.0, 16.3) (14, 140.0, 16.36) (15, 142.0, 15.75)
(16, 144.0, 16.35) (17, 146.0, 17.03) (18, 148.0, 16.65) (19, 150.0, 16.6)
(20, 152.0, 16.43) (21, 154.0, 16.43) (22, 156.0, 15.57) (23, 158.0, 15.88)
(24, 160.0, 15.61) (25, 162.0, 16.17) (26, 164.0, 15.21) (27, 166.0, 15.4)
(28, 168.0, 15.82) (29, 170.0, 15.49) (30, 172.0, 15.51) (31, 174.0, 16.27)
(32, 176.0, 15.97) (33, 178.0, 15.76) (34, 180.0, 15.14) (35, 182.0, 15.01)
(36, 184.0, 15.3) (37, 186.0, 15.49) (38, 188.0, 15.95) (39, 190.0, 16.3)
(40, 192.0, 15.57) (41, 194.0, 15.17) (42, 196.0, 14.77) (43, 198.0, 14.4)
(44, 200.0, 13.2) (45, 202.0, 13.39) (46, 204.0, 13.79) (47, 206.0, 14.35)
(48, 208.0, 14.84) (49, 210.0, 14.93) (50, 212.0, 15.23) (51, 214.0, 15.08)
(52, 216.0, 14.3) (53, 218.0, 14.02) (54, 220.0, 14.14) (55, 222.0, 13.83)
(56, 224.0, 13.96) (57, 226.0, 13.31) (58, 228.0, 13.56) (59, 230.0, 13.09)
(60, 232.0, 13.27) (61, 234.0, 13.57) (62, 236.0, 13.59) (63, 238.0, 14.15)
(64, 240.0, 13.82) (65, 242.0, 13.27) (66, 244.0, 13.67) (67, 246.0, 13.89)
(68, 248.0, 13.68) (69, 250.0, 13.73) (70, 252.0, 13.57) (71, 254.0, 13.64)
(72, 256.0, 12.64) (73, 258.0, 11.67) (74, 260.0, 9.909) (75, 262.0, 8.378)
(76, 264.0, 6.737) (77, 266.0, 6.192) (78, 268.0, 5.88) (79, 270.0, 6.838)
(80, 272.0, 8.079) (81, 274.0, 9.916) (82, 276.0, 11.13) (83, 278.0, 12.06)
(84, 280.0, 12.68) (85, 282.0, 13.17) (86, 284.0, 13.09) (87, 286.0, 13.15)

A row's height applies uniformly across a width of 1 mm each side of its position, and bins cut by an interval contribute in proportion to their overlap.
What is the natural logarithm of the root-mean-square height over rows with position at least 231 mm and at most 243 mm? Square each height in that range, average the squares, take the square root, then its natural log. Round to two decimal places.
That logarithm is 2.61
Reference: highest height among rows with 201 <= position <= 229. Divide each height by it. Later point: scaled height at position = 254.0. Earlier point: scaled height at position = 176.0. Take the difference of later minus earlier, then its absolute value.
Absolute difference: 0.15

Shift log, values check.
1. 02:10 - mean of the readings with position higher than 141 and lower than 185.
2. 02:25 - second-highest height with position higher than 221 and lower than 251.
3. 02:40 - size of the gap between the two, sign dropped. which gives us 1.9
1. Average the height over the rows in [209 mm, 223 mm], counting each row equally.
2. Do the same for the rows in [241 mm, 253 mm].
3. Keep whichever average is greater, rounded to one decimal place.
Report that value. 14.5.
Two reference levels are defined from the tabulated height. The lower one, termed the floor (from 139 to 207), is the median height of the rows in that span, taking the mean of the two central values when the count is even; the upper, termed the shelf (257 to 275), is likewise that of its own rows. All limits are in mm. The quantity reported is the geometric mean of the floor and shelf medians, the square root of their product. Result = 11.2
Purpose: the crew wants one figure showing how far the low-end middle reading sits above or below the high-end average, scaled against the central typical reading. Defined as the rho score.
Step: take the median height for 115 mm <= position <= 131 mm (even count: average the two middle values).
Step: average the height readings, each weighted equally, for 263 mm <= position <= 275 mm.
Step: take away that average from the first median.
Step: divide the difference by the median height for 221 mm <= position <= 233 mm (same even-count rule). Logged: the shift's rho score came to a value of 0.4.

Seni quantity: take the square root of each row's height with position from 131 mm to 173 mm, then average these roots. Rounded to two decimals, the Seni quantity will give 3.98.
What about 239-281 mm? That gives 3.29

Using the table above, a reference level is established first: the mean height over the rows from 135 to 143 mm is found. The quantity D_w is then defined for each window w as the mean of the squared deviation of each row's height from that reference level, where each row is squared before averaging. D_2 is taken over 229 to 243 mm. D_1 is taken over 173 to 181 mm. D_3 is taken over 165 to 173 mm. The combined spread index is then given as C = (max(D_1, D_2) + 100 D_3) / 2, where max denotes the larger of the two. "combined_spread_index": 15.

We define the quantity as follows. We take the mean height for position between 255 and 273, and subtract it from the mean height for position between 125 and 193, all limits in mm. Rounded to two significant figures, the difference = 7.0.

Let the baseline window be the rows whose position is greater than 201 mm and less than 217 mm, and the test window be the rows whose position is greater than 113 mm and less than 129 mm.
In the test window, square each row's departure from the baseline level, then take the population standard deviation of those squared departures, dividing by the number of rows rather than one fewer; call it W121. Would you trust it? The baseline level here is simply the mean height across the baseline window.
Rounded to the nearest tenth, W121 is 10.1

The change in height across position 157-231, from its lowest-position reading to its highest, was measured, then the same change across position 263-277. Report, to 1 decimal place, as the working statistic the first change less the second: -7.2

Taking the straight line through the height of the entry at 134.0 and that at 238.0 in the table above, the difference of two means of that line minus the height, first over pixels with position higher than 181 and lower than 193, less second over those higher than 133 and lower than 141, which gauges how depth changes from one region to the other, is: -0.2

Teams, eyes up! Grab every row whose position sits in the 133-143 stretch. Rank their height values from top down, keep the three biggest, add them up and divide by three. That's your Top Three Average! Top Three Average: 16.1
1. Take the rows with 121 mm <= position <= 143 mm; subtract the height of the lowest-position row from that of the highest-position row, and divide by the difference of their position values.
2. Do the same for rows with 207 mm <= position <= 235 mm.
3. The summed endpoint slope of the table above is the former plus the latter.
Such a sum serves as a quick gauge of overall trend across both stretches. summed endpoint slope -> 0.07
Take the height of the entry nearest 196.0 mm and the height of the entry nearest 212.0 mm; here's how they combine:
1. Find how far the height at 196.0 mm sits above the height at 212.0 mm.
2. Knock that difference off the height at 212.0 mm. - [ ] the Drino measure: 15.7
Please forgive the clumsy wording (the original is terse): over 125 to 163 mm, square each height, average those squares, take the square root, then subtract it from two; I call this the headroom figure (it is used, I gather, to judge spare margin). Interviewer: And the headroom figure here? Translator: -13.5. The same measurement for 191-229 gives -12.3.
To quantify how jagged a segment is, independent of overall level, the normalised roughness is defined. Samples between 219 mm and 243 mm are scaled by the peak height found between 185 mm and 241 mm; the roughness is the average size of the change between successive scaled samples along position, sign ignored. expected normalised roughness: 0.021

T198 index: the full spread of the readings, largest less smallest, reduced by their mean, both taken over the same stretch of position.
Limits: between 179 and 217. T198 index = -11.8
